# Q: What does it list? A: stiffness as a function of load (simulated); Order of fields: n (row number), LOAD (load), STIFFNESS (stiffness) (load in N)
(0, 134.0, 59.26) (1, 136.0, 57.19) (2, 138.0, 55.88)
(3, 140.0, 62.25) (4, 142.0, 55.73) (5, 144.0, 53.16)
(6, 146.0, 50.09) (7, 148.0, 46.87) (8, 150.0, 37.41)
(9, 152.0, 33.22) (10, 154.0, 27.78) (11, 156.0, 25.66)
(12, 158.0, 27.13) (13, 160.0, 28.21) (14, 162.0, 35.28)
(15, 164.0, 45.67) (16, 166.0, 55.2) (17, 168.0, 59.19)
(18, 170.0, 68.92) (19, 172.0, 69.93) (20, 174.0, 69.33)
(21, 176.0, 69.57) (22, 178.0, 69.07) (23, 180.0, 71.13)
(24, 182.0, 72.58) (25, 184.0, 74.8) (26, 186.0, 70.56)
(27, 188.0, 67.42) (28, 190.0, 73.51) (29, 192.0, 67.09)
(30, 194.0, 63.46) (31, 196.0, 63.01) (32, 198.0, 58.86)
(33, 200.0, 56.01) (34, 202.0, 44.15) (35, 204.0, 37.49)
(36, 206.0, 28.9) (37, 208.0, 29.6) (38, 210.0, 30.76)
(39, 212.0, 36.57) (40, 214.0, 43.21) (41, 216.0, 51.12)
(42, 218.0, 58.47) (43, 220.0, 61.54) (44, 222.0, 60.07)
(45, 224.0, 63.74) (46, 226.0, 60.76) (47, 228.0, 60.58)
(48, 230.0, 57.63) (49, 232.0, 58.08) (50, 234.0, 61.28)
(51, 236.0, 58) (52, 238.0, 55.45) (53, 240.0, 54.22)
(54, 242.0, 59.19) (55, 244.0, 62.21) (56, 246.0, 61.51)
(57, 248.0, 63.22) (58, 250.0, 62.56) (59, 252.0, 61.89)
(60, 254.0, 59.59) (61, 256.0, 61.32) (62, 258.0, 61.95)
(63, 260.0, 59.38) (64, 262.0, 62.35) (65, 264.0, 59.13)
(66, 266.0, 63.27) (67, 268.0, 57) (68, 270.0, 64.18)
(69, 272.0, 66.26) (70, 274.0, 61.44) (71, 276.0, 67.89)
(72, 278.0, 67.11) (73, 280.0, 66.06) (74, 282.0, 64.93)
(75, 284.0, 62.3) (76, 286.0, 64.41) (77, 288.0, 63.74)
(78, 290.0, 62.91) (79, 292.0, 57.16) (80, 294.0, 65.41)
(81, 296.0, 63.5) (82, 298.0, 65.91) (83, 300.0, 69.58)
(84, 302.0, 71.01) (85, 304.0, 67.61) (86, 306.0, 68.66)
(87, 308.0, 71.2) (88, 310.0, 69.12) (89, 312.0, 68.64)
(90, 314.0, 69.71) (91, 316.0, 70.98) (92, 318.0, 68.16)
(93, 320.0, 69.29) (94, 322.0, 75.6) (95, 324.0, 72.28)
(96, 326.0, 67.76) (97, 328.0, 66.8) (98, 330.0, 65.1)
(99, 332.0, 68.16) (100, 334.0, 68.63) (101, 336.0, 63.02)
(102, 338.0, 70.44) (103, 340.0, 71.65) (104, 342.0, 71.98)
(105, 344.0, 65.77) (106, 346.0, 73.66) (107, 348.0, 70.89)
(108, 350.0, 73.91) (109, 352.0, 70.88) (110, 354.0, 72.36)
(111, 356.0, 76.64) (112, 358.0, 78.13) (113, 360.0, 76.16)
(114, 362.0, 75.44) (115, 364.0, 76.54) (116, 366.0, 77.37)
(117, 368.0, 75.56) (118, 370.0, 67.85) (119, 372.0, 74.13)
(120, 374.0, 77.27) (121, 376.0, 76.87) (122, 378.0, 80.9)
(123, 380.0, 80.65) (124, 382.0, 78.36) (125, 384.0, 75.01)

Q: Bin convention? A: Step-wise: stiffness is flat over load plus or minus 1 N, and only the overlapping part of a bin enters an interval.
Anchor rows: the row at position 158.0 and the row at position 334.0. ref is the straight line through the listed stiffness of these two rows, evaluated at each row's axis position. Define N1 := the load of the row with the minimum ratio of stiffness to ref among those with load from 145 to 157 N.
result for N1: 156.0 N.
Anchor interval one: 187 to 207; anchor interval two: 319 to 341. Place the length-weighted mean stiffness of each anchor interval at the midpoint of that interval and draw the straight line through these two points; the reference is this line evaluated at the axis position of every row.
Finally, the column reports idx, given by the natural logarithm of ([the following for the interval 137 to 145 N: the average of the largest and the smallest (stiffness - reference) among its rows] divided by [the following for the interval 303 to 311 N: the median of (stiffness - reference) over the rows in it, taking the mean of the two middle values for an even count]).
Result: 1.2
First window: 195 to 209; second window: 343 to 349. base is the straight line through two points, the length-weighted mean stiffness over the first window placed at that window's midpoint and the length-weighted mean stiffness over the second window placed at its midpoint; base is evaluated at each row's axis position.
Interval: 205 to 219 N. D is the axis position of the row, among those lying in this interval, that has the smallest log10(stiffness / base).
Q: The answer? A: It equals 206.0 N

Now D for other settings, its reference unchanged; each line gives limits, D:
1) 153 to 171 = 156.0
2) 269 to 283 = 274.0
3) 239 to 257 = 240.0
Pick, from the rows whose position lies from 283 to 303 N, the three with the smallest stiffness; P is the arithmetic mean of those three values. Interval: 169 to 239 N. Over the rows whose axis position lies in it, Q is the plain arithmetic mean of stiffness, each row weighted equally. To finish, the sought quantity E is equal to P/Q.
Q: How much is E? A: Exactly 1.0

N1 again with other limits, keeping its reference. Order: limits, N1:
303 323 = 318.0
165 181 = 166.0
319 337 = 336.0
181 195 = 194.0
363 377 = 370.0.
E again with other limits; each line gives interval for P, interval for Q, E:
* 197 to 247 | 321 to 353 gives 0.4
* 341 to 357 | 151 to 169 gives 1.8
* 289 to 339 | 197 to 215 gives 1.5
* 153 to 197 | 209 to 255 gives 0.5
